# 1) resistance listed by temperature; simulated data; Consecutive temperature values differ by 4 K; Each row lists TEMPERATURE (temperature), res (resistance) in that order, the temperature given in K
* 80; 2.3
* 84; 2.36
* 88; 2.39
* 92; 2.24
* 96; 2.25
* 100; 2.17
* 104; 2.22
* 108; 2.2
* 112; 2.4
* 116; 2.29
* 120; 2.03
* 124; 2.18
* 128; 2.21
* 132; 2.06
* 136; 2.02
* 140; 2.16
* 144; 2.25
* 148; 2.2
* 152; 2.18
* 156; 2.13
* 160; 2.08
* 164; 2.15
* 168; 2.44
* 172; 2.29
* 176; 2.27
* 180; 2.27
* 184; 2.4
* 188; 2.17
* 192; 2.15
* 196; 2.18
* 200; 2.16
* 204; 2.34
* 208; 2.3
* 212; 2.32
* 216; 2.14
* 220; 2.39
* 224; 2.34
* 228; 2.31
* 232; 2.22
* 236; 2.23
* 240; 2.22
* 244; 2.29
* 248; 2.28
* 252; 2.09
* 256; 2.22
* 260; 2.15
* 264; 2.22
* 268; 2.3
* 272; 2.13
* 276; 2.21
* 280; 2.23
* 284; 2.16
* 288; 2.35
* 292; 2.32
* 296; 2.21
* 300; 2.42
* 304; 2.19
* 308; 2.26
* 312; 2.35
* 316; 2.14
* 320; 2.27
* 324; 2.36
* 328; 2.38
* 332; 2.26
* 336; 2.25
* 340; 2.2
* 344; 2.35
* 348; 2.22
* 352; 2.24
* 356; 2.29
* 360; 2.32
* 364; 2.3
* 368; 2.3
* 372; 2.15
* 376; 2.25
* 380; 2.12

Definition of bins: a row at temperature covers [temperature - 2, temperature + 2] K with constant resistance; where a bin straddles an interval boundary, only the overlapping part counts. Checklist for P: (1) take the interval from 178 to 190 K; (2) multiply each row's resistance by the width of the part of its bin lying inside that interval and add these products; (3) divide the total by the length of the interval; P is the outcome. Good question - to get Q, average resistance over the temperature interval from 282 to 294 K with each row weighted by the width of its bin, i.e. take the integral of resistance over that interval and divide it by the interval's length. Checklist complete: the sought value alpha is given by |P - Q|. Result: 0.00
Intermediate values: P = 2.28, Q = 2.28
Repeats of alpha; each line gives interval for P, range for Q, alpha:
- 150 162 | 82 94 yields 0.20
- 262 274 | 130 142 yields 0.14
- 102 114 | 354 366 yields 0.03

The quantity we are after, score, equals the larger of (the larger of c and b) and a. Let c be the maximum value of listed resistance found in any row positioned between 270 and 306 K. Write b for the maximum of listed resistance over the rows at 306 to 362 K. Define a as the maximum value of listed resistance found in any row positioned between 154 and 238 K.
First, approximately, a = 2.44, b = 2.38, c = 2.42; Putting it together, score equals 2.44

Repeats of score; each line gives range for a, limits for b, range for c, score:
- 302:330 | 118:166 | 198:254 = 2.39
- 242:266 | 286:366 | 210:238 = 2.42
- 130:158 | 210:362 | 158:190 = 2.44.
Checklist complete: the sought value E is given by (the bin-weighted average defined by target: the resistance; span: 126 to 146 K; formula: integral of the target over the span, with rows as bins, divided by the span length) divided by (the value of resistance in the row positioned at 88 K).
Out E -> 0.90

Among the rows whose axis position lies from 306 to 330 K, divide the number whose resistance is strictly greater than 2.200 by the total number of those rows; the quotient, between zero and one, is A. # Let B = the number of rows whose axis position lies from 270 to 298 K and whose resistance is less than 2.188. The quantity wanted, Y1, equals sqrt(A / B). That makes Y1 0.65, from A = 0.83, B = 2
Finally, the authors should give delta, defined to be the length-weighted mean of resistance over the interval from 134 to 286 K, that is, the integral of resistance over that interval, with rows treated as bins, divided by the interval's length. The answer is 2.23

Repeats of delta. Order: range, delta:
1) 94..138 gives 2.18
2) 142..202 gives 2.22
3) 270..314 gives 2.26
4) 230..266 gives 2.21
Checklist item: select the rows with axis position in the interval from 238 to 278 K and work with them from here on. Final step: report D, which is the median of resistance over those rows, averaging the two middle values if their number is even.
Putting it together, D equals 2.22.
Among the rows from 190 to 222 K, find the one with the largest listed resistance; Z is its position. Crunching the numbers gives 220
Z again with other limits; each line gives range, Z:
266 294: 288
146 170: 168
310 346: 328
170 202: 184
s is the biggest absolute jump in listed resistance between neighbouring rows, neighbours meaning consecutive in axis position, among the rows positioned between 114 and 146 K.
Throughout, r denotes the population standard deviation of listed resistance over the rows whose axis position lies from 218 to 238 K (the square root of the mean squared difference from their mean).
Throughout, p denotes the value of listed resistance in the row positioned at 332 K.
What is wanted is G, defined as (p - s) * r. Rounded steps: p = 2.26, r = 0.065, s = 0.260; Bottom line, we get 0.130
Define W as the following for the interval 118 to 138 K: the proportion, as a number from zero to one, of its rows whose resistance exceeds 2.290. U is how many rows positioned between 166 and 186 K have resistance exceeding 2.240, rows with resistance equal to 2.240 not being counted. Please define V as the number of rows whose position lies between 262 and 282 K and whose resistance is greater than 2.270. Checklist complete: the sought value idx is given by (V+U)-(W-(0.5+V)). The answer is 7.5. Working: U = 5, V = 1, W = 0.0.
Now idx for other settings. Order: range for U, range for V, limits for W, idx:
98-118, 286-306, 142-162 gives 8.5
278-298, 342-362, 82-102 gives 8.1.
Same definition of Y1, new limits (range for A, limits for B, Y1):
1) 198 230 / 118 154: 0.35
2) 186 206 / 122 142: 0.22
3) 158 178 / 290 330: 0.77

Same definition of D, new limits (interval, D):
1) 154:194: 2.22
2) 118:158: 2.17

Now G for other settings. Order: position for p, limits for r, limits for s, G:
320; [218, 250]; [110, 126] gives 0.115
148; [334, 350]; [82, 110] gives 0.118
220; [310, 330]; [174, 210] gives 0.191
